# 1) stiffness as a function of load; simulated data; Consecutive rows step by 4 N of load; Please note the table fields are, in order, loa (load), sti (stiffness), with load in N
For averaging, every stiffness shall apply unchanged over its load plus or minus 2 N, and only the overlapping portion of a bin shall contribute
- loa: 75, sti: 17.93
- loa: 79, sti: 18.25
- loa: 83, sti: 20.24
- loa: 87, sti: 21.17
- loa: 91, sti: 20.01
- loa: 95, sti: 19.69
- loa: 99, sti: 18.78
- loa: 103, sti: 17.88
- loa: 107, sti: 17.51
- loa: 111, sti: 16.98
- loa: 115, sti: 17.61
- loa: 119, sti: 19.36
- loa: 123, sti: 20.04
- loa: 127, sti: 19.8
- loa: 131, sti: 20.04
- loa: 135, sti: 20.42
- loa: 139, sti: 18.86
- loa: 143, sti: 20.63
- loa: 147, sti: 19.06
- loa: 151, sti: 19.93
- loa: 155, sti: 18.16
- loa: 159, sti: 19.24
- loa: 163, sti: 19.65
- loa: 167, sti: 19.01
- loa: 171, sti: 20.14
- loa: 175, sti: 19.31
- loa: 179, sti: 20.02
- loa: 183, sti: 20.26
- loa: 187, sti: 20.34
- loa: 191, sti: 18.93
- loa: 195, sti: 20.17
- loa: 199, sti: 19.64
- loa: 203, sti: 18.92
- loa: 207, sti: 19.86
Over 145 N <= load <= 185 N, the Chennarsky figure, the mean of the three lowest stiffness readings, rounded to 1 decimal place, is 18.7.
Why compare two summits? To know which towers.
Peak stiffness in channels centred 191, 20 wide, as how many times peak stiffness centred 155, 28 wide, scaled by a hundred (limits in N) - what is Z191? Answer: 99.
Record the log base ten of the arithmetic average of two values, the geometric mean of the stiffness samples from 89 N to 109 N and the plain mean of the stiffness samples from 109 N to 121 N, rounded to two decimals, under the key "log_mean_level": 1.26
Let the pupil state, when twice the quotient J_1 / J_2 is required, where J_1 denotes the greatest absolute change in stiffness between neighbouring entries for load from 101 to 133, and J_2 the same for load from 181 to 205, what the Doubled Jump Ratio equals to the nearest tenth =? 2.5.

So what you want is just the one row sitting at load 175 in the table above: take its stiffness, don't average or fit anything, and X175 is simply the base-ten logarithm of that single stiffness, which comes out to 1.29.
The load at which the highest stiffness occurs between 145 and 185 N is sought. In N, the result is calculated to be 183 N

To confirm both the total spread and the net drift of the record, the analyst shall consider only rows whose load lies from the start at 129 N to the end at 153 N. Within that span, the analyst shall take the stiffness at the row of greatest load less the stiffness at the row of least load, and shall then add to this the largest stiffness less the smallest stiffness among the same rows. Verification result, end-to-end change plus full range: 1.7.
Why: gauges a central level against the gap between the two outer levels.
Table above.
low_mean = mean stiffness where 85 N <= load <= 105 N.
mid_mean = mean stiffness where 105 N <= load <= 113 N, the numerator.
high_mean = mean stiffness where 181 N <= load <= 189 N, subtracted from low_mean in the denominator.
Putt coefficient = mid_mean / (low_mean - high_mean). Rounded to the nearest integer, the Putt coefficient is -22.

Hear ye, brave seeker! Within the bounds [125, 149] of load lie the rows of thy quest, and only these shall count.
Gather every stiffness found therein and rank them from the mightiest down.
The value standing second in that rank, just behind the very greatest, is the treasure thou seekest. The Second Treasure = 20.42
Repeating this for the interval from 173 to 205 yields 20.26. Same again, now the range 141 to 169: 19.93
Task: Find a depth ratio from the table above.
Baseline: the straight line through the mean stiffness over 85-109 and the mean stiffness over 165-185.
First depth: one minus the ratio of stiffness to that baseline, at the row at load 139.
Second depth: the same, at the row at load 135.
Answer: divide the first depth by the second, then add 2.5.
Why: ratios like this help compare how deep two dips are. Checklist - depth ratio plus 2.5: 1.9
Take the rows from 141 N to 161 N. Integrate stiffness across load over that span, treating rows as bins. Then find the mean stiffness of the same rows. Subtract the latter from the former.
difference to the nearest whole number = 369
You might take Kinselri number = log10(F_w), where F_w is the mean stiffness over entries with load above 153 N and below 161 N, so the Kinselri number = 1.27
